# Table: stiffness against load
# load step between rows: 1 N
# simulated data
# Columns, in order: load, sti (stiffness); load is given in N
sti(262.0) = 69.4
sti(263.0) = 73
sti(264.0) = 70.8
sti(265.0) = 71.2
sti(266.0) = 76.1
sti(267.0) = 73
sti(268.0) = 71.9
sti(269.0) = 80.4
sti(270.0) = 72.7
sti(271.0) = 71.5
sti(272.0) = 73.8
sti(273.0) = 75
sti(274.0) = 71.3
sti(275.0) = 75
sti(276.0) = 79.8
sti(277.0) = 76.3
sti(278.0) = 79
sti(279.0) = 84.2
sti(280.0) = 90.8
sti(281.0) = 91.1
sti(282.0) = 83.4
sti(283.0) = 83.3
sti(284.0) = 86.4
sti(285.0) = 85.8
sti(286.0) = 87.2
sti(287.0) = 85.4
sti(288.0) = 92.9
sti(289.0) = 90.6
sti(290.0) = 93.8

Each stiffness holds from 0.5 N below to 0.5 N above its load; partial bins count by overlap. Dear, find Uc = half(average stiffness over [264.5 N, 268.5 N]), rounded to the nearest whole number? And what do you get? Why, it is 37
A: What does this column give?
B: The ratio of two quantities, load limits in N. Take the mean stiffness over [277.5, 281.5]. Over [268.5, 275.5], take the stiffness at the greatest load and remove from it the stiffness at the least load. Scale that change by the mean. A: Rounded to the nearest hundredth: -0.06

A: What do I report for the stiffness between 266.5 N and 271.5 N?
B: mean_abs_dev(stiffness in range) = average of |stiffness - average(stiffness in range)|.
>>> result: 2.6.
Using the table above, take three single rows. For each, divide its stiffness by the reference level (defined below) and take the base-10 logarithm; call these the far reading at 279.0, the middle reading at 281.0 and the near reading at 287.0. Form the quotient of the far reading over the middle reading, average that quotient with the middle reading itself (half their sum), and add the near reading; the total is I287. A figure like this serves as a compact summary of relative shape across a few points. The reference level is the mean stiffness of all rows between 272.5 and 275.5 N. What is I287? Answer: 0.4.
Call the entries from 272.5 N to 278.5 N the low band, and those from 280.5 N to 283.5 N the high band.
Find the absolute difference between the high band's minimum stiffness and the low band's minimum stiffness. 12.0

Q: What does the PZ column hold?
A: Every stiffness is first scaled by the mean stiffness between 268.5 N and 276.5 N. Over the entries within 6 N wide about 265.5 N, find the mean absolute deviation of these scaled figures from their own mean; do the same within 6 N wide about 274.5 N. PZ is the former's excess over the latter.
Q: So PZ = -0.0071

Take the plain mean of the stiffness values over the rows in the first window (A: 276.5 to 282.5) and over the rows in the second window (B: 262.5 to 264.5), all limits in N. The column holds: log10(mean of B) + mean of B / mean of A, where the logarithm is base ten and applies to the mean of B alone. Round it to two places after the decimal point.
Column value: 2.71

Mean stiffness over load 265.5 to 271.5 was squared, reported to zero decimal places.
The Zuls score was 5516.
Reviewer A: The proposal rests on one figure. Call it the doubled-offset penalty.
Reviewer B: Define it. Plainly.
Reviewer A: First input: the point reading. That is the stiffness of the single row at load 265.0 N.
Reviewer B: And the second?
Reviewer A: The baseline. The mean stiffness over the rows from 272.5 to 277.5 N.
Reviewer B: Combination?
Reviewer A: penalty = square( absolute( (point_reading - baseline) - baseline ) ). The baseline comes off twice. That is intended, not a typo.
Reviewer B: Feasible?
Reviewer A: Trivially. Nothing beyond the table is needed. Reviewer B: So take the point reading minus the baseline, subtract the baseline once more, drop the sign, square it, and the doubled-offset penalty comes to 6362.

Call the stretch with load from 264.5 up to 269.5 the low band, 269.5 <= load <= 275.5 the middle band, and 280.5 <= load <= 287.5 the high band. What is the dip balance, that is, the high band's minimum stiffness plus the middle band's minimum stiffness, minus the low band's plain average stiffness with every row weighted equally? 80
